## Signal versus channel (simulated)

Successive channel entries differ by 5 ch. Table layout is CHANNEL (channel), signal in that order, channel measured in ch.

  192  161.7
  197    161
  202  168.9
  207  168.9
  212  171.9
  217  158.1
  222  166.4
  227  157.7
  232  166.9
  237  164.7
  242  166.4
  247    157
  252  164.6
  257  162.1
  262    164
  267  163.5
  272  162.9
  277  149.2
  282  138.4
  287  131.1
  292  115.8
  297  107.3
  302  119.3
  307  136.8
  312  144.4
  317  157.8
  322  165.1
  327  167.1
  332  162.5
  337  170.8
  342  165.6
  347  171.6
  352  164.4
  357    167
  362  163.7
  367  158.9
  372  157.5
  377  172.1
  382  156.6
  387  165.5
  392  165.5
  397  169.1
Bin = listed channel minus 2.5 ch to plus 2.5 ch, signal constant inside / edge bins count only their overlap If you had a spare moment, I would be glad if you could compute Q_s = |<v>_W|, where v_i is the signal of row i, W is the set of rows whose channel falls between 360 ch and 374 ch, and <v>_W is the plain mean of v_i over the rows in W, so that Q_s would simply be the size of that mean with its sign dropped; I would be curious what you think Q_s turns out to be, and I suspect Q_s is 160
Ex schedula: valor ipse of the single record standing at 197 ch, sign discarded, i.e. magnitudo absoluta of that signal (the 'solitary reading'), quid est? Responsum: 161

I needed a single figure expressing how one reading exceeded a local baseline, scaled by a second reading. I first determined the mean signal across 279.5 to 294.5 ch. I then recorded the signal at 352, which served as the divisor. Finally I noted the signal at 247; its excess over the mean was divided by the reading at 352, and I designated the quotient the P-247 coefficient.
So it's 0.17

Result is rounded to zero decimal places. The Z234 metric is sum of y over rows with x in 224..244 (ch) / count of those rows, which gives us 164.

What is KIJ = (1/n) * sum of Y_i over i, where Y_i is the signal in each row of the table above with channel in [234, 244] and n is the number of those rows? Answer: 166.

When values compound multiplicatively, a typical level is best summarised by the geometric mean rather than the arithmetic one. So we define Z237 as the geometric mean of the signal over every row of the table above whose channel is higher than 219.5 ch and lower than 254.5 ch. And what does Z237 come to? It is 163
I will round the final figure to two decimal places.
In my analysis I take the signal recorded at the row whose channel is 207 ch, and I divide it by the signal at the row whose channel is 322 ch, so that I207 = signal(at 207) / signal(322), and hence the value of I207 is 1.02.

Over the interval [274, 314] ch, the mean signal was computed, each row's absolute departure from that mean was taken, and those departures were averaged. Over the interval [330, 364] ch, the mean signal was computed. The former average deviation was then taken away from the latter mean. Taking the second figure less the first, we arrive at 154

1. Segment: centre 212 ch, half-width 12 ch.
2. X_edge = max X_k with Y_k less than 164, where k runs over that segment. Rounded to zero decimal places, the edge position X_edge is 217 ch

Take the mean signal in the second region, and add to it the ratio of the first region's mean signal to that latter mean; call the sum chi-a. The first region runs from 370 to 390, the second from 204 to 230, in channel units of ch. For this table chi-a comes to 166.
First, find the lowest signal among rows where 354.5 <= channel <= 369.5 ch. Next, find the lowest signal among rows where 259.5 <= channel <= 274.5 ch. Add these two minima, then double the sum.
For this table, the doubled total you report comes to 644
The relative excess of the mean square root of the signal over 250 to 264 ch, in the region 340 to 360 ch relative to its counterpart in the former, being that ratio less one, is 0.011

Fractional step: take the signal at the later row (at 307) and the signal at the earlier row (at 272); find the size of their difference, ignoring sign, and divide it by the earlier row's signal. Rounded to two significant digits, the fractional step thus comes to 0.16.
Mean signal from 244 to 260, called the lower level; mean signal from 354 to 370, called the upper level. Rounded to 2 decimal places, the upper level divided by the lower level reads 1.01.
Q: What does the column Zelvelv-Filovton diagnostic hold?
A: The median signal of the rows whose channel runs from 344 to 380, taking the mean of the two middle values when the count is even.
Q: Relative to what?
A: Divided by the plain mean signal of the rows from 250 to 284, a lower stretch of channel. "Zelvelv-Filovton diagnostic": 1.04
